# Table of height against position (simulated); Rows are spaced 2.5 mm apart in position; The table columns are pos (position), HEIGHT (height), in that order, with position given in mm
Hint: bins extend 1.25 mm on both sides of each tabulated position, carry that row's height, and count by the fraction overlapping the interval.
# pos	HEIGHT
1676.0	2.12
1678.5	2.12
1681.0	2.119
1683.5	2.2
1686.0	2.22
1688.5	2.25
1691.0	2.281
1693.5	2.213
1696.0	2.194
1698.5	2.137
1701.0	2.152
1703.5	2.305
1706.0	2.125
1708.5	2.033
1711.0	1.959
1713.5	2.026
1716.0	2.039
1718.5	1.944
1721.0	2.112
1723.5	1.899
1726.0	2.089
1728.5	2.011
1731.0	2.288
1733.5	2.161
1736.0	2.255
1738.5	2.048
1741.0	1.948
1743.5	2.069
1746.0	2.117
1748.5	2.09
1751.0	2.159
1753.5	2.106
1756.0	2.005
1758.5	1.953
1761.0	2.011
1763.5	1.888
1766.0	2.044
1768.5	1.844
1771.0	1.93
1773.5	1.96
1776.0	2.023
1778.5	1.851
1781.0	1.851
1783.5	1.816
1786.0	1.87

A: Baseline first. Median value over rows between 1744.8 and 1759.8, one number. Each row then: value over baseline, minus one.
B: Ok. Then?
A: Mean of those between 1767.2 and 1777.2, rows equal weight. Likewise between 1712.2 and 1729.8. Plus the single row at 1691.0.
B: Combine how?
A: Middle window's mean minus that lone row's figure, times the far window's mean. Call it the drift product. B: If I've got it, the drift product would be 0.0095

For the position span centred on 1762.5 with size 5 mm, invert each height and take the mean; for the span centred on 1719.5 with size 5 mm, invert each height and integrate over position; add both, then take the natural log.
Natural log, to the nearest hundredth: 1.09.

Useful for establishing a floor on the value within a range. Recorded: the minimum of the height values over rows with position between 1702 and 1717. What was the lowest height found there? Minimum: 1.959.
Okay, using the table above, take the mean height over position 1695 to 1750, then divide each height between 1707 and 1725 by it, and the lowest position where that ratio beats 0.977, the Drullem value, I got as 1721.0 mm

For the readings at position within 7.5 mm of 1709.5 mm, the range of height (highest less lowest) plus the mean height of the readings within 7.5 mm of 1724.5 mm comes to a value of 2.40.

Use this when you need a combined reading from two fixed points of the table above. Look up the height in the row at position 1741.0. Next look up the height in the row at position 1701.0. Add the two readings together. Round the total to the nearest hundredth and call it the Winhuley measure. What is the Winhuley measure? 4.10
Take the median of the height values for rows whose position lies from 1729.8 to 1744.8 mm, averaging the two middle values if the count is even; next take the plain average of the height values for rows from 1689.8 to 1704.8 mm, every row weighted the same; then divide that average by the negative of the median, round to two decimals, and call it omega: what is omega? -1.05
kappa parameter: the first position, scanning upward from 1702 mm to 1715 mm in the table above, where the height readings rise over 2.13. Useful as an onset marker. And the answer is 1703.5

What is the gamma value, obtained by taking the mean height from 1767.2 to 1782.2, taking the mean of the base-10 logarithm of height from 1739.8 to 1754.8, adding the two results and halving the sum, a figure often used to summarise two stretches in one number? 1.11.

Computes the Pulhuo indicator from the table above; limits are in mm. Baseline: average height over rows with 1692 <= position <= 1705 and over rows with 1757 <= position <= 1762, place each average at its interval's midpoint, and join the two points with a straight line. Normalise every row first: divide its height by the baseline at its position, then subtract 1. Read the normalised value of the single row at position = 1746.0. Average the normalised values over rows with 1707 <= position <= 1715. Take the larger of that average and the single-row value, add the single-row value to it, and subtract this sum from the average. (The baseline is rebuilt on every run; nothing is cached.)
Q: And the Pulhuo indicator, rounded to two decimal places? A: -0.15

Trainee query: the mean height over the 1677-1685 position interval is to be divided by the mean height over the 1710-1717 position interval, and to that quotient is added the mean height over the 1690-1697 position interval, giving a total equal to 3.30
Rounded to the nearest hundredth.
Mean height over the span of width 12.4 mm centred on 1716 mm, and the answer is 2.02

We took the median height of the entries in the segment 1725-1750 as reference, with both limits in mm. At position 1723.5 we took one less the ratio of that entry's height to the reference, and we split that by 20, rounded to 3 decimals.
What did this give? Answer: 0.005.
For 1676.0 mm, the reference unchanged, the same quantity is -0.001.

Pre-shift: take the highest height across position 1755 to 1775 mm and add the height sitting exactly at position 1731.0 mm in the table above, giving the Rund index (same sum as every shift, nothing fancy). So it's 4.33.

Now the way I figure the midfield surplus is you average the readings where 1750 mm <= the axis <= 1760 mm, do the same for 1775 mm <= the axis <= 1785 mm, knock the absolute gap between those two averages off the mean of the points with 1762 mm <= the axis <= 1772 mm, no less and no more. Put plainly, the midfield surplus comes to 1.76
